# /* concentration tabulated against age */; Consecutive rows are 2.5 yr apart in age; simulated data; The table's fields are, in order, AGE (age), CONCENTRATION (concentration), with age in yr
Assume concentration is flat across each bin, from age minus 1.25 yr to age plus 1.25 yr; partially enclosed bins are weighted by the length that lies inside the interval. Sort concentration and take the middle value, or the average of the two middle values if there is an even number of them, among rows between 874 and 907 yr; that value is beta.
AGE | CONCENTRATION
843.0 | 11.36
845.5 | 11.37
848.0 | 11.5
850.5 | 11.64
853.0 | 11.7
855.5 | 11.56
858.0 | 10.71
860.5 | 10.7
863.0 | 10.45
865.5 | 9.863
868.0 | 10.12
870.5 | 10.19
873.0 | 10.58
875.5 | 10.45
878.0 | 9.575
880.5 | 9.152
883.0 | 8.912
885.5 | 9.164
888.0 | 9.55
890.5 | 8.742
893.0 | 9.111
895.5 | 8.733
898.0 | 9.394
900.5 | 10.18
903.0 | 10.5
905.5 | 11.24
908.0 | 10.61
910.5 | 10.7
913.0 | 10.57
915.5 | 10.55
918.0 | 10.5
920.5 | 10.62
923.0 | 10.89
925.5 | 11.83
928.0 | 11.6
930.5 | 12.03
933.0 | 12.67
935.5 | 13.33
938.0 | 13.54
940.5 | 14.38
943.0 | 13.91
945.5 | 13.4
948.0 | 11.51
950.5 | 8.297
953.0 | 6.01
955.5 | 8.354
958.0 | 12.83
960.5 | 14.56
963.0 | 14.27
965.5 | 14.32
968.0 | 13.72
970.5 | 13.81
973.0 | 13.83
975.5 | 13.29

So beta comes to 9.4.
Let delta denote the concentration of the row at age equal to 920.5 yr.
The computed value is 10.62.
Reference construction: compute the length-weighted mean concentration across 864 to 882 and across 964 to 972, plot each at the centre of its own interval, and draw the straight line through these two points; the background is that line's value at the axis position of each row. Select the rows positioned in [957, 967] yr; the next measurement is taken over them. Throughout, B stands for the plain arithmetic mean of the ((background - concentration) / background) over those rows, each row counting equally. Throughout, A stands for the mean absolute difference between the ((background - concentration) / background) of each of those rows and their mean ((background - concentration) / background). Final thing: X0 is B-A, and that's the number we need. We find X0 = -0.06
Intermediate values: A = 0.037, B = -0.02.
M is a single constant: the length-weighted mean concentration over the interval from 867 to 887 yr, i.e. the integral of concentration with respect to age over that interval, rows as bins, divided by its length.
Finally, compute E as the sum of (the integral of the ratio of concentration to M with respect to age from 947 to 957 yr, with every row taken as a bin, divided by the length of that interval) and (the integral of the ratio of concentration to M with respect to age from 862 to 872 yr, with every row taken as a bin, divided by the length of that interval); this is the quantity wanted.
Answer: 1.9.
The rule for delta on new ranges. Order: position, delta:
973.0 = 13.83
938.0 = 13.54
